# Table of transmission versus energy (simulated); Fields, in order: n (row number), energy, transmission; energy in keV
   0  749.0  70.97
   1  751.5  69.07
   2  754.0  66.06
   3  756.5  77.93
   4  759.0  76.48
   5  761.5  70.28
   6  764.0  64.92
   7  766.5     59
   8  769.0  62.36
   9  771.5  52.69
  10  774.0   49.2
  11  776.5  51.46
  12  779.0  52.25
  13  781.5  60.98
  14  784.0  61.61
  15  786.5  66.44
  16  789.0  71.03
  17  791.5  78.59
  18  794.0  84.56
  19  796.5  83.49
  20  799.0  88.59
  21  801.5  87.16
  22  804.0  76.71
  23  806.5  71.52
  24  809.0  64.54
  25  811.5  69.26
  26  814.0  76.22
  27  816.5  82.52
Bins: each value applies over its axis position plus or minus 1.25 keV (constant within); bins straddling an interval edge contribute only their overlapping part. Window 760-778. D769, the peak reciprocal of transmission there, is 0.020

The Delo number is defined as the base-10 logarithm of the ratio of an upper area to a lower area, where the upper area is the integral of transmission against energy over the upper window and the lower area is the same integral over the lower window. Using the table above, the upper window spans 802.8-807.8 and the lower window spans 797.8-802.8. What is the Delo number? -0.07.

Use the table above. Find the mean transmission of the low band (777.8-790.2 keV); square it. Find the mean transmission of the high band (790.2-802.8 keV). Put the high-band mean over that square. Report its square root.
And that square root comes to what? 0.15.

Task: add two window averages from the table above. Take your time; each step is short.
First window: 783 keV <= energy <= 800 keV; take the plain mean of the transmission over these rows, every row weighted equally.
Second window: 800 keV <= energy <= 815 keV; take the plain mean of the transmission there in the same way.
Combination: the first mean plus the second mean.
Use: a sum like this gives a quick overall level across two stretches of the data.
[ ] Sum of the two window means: 151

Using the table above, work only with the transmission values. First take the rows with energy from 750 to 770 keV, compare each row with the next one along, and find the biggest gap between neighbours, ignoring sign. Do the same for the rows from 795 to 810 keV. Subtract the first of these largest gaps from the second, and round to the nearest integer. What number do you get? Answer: -1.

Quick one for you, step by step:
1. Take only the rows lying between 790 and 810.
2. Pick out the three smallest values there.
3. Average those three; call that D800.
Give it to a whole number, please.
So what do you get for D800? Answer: 71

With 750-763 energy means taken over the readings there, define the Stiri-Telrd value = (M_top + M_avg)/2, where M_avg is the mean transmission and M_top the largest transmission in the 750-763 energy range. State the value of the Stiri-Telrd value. 75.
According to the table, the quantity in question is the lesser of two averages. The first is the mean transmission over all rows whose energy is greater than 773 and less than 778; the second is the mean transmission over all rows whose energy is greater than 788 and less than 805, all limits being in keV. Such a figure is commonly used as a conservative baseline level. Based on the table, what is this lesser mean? 50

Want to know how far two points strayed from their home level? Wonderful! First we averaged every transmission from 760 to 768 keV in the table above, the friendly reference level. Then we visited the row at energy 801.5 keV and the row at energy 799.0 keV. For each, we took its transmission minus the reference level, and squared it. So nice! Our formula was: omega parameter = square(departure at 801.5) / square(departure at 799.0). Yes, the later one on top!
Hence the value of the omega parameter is 0.88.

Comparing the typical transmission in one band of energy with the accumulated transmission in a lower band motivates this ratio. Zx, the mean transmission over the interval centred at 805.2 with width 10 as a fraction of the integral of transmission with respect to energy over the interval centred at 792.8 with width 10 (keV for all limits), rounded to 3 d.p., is 0.094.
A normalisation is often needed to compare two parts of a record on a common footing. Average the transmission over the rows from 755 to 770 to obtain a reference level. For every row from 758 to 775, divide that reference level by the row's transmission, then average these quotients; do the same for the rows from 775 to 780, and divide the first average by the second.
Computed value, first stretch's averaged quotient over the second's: 0.85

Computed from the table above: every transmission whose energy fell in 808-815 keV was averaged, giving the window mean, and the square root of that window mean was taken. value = 8.37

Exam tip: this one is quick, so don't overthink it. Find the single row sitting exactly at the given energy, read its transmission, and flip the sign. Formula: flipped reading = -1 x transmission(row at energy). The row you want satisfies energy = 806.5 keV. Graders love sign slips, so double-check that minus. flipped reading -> -71.5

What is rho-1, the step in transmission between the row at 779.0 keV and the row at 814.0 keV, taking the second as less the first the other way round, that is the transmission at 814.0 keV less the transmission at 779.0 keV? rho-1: 24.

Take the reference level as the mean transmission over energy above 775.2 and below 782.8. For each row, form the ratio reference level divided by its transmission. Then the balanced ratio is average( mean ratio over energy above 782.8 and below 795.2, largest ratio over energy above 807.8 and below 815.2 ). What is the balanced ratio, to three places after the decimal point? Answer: 0.809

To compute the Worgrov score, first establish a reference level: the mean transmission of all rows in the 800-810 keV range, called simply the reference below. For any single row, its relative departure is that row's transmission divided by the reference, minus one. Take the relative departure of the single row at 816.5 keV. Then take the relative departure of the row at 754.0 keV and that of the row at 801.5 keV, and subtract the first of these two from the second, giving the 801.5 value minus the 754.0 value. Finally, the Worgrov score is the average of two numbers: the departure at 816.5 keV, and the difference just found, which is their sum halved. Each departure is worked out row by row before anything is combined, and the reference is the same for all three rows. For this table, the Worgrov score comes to 0.19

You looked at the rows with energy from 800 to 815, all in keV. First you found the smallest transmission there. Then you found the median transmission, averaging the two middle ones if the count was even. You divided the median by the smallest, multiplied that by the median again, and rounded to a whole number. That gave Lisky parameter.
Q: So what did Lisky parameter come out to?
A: 85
